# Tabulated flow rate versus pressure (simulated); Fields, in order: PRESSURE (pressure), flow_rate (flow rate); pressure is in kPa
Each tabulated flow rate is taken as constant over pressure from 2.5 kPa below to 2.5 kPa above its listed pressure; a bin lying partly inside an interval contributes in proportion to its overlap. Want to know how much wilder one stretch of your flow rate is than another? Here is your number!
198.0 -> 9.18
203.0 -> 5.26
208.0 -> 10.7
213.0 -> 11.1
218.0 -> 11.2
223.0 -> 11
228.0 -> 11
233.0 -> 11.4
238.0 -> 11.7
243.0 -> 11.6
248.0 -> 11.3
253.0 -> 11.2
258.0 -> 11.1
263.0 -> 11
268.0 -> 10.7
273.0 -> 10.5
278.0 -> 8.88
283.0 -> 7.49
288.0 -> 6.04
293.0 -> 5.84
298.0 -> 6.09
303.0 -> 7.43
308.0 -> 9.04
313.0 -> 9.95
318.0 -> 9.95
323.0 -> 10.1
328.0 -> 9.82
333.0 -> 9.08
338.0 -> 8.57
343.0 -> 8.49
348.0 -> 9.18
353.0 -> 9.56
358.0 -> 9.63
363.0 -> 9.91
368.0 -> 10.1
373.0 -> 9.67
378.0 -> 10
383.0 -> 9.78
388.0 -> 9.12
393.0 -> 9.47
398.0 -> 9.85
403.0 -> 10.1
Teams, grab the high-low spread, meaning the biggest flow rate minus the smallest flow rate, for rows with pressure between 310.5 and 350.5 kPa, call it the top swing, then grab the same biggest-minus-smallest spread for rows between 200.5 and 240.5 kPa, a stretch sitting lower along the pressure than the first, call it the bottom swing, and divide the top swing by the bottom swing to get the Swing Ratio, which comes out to 0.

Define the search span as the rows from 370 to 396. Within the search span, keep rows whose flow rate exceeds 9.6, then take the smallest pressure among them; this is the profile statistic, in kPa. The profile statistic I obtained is 373.0 kPa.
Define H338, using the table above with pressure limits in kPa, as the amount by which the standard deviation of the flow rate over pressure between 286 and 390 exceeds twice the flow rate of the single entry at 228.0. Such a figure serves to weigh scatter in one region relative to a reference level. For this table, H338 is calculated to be -20.6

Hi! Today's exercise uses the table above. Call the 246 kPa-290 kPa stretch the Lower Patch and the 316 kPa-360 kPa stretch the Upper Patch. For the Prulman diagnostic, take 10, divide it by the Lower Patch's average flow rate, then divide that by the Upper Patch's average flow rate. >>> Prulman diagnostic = 0.109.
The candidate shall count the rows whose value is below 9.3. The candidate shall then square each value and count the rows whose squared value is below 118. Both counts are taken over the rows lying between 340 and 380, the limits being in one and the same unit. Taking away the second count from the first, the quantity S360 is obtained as -6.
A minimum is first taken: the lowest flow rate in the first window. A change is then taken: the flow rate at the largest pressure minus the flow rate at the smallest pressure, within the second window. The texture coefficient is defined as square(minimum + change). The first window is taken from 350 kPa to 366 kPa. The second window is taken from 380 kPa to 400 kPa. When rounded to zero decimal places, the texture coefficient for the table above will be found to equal 93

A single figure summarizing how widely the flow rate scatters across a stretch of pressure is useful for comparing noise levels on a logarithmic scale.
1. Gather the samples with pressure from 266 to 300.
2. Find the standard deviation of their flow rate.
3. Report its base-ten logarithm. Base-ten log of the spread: 0.3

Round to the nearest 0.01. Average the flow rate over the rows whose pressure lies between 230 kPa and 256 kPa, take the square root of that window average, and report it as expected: 3.38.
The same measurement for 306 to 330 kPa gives 3.13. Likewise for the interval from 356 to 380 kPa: 3.14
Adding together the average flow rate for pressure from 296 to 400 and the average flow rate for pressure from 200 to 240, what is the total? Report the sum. 19.7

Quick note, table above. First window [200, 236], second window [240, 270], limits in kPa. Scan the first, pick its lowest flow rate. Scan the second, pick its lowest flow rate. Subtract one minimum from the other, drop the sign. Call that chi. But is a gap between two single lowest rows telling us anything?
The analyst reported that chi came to 5.4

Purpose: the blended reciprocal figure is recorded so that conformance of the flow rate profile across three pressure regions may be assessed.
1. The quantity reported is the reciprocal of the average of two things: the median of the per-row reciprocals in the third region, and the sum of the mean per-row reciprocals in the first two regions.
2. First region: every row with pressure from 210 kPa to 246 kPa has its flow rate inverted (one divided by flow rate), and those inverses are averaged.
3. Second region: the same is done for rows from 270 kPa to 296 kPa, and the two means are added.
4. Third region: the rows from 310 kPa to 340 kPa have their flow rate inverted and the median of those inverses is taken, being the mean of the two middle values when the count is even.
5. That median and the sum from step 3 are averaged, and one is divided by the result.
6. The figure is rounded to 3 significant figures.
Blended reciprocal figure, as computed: 6.15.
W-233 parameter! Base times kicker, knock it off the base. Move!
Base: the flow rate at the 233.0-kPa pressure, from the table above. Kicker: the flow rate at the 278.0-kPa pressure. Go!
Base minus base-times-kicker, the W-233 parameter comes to -90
